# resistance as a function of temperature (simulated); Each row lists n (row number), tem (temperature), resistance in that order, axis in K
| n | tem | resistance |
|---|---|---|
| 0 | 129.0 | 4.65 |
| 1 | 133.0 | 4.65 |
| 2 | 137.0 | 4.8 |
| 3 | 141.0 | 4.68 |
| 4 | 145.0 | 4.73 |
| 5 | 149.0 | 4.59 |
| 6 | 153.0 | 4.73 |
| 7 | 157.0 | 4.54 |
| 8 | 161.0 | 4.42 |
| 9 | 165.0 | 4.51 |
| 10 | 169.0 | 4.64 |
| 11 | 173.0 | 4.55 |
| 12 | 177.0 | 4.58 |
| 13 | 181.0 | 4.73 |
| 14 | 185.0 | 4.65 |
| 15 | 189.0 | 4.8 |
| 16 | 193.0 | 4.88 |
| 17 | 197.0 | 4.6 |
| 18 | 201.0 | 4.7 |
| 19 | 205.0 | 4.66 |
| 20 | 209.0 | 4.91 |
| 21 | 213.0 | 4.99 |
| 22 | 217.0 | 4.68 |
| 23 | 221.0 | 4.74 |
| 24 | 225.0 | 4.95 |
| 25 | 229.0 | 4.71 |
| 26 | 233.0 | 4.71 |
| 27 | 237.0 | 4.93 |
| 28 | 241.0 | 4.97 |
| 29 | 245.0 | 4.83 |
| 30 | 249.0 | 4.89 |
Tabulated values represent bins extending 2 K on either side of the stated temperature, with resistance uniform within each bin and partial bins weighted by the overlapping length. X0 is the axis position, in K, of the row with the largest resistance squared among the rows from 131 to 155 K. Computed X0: 137.0 K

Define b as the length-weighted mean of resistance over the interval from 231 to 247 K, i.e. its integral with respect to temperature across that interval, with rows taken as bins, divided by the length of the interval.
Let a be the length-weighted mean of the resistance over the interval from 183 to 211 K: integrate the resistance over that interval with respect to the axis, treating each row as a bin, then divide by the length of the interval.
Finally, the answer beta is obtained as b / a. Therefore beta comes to 1.02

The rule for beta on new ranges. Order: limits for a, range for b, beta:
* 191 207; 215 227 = 1.02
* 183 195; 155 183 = 0.96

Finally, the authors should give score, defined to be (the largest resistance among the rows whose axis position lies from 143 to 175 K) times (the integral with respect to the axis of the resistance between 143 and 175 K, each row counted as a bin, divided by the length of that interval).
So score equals 21.7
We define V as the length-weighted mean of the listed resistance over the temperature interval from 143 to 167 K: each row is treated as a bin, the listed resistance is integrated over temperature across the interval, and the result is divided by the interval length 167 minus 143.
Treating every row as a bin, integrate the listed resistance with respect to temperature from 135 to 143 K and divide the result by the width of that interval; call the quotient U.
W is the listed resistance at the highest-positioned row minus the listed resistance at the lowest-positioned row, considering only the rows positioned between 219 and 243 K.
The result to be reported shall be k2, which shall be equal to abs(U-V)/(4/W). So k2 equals 0.009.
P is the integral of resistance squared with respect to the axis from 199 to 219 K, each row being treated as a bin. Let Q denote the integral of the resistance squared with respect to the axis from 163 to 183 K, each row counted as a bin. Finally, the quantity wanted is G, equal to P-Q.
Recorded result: 35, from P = 459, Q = 424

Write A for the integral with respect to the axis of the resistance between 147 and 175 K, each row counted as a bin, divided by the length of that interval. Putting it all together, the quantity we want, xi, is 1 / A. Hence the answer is 0.219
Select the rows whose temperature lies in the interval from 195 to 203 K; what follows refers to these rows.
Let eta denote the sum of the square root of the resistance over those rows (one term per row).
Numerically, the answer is 4.31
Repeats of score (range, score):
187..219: 23.8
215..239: 23.7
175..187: 22.0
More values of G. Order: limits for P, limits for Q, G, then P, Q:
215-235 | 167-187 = 24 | 453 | 429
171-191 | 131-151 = -5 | 435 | 440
